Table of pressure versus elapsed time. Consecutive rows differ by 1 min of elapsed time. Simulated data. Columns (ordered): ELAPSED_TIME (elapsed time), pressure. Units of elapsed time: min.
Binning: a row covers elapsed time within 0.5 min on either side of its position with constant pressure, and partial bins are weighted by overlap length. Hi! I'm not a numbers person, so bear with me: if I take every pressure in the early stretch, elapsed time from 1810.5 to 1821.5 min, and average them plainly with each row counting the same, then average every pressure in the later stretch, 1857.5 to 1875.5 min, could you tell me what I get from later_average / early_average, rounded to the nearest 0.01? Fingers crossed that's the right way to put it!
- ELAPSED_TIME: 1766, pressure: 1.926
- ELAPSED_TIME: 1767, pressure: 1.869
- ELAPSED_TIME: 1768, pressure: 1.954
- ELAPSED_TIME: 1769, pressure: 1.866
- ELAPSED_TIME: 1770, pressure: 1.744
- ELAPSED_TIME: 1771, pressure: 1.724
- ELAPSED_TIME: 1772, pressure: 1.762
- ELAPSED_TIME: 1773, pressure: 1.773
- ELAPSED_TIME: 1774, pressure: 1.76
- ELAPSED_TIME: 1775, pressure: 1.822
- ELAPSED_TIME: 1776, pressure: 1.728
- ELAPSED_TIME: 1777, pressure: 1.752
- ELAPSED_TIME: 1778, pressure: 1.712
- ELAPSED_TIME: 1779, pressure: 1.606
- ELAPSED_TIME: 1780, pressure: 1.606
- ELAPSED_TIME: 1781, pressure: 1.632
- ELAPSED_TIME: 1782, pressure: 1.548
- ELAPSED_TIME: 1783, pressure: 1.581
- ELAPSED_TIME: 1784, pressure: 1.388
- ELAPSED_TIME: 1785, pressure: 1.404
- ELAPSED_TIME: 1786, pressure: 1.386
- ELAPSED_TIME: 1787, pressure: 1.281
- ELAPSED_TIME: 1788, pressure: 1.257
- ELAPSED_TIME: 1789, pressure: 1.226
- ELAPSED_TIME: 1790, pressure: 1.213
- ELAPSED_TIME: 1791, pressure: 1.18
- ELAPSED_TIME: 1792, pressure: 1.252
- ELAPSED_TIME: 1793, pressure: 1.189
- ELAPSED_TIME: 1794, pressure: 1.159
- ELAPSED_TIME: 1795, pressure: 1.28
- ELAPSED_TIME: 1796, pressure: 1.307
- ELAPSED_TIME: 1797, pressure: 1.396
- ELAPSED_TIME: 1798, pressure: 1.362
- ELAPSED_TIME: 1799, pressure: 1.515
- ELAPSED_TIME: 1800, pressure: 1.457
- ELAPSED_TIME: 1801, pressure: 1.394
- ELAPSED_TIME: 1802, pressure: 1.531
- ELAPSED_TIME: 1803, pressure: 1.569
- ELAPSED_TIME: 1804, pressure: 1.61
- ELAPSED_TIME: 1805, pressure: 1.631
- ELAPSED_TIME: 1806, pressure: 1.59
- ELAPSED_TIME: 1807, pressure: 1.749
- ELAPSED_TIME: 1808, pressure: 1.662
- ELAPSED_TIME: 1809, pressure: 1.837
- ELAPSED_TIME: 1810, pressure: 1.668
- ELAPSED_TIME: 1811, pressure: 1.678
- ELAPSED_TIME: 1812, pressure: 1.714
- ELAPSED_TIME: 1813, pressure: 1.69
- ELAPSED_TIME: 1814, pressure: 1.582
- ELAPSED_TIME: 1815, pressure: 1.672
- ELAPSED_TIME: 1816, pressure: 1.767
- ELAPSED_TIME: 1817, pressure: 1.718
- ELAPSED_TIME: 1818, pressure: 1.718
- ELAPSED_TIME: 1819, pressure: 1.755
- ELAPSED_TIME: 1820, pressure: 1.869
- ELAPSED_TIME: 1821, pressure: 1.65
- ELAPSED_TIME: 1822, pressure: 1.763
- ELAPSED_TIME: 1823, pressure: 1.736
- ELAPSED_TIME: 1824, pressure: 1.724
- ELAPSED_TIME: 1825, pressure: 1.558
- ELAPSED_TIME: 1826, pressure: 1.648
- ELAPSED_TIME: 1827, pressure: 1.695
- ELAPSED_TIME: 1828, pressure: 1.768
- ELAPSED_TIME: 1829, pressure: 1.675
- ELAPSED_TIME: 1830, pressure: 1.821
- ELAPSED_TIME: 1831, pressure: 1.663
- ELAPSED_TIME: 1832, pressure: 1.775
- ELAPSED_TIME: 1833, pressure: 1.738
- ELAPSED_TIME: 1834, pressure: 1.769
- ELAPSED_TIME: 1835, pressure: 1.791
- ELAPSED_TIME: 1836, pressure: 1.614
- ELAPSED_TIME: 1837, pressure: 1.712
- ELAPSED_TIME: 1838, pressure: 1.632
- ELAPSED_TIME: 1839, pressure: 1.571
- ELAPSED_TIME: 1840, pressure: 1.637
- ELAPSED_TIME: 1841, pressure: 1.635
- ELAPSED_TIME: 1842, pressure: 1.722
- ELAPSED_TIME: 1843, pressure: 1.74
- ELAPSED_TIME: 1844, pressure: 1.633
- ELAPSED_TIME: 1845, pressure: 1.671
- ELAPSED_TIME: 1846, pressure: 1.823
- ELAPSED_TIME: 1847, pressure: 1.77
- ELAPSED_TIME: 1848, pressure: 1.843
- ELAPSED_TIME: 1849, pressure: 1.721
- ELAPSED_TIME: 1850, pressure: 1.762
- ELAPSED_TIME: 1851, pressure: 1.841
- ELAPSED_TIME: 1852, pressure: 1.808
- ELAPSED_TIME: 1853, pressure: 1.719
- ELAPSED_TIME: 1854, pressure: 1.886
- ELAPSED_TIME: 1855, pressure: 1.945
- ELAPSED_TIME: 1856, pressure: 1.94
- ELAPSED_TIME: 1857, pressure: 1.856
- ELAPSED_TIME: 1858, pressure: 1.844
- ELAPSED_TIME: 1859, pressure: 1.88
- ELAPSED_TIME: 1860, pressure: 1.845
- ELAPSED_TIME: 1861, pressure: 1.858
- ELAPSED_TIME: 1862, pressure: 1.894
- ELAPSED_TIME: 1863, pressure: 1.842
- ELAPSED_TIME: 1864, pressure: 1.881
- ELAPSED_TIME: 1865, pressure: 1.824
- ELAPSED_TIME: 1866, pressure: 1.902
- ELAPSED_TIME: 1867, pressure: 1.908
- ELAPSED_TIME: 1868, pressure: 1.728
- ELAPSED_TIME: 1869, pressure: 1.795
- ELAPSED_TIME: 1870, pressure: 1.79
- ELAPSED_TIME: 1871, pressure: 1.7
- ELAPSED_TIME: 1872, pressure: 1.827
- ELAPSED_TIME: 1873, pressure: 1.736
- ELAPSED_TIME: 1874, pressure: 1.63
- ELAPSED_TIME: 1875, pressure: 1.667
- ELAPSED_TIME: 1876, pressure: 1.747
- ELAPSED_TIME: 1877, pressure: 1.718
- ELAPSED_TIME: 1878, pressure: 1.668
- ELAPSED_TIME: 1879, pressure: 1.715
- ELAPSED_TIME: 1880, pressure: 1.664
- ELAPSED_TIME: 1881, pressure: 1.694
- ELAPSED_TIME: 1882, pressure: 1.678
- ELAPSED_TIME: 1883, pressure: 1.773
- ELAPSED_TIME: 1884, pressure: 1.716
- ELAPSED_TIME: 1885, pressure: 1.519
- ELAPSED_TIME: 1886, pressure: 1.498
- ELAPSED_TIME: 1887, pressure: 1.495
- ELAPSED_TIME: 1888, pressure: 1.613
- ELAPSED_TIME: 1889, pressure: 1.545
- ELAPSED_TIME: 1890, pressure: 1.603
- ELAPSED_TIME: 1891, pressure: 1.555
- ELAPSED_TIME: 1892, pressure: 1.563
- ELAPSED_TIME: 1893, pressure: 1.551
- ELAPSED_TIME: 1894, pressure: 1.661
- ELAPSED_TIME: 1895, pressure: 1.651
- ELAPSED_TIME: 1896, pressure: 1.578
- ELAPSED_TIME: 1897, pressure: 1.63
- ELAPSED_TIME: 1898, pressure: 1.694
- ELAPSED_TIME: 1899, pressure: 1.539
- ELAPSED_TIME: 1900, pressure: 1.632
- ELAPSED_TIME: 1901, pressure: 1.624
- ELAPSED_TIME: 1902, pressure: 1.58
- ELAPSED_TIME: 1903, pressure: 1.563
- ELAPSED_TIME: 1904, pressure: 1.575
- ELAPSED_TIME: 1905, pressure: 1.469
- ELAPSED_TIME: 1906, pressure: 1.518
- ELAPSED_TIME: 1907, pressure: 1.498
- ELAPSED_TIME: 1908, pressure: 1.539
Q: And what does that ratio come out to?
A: 1.06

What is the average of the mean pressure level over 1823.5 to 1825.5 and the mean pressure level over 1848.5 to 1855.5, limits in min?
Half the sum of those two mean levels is 1.73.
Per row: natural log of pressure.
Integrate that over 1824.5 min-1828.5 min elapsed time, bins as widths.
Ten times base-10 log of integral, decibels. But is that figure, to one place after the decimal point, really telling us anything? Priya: 3.1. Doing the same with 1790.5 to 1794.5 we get -1.5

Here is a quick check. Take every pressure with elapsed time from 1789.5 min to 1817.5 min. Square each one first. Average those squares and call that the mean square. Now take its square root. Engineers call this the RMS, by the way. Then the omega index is 1.53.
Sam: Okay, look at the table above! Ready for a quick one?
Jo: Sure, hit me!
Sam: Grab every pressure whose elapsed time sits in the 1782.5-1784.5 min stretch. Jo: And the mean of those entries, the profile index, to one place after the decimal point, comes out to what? 1.5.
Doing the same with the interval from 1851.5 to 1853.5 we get 1.8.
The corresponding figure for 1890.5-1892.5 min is 1.6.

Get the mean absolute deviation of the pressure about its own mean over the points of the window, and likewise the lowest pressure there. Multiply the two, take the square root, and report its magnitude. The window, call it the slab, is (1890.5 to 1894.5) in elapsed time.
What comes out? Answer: 0.25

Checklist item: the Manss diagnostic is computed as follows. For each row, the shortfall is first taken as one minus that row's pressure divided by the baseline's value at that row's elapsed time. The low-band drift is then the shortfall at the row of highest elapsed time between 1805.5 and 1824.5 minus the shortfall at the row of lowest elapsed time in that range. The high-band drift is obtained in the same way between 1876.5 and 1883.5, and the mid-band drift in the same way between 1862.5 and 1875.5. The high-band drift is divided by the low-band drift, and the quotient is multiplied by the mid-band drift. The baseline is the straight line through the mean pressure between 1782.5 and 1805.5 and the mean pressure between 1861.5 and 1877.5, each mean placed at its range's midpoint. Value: 0.11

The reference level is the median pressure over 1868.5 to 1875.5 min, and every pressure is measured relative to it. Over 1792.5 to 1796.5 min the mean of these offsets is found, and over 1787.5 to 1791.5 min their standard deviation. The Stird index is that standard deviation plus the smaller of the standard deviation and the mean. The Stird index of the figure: -0.47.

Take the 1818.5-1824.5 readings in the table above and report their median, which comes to 1.75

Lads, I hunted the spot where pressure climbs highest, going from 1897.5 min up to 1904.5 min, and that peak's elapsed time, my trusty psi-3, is 1898 min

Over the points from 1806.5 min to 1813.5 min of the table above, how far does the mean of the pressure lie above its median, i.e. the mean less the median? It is 0.024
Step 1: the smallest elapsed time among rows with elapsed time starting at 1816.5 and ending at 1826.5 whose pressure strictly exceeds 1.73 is 1819 min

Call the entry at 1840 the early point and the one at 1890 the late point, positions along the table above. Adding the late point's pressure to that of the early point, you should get 3.24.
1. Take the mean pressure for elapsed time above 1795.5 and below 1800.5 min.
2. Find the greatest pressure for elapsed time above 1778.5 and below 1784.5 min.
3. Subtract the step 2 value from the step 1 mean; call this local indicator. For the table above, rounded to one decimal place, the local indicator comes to -0.2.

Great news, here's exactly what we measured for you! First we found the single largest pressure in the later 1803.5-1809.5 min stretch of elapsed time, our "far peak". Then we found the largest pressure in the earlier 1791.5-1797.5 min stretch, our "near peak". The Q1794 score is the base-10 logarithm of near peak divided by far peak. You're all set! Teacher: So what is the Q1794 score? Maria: -0.12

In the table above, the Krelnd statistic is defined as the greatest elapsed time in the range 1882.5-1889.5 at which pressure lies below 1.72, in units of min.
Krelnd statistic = 1889 min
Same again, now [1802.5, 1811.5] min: 1811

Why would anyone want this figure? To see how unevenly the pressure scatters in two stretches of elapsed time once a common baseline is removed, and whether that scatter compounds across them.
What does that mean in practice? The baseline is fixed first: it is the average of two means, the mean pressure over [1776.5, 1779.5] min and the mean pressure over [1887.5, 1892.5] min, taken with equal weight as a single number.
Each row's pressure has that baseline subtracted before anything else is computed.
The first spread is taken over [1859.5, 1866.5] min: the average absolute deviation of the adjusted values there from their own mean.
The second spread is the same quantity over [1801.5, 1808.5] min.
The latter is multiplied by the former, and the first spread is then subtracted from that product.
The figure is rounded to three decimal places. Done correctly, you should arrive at -0.023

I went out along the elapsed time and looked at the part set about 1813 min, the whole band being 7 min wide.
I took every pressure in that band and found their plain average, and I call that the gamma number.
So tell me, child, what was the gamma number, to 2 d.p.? 1.68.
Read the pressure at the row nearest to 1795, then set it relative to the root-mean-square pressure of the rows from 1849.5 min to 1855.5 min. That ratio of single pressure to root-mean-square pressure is 0.70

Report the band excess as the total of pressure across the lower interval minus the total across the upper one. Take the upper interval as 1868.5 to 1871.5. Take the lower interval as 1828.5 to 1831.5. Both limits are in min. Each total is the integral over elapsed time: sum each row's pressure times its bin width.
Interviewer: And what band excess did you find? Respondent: -0.13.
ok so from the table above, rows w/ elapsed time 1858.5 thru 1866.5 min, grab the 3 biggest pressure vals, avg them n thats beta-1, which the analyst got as 1.89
